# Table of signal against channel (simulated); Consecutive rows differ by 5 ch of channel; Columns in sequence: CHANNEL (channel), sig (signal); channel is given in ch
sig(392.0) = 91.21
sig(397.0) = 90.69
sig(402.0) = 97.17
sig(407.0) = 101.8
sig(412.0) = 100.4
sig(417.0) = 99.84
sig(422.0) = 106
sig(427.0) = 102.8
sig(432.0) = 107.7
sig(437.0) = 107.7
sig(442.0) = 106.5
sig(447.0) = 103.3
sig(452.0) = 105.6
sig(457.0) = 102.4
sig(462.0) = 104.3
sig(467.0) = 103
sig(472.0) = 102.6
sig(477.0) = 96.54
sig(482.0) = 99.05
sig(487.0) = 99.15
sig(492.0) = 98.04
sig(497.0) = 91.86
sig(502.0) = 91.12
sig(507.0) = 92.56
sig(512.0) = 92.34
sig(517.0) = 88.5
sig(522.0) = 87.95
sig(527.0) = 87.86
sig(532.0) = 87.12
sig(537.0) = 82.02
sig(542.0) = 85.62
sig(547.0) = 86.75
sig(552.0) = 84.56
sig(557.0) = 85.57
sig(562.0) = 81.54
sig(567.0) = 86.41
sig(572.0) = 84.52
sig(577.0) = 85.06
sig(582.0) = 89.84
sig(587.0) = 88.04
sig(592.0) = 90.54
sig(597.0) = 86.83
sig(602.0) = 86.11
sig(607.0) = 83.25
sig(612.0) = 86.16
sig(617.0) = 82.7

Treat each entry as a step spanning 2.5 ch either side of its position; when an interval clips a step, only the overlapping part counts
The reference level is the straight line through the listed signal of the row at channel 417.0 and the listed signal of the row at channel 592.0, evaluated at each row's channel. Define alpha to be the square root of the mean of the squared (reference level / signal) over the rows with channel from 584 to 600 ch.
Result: 1.02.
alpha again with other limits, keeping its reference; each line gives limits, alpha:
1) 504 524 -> 1.05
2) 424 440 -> 0.93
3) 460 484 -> 0.96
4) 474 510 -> 1.01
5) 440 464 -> 0.94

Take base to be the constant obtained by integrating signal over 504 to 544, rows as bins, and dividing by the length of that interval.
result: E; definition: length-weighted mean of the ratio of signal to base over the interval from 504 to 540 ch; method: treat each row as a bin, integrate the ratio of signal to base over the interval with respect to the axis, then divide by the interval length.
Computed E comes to 1.00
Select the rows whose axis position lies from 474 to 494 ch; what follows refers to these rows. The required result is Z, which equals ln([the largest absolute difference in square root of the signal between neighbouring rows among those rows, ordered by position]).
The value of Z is -2.1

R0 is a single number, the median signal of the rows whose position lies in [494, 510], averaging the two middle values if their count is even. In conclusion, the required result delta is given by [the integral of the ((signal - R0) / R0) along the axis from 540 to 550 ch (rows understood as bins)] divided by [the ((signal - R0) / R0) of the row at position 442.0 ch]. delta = -4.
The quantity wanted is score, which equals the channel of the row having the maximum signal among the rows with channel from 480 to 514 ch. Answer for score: 487.0 ch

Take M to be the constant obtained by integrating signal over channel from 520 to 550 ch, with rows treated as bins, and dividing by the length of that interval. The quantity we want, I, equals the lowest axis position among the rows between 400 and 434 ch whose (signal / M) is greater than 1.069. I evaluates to 402.0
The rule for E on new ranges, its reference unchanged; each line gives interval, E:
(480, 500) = 1.10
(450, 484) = 1.16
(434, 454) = 1.20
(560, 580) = 0.96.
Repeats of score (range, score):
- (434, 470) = 437.0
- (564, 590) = 582.0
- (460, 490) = 462.0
